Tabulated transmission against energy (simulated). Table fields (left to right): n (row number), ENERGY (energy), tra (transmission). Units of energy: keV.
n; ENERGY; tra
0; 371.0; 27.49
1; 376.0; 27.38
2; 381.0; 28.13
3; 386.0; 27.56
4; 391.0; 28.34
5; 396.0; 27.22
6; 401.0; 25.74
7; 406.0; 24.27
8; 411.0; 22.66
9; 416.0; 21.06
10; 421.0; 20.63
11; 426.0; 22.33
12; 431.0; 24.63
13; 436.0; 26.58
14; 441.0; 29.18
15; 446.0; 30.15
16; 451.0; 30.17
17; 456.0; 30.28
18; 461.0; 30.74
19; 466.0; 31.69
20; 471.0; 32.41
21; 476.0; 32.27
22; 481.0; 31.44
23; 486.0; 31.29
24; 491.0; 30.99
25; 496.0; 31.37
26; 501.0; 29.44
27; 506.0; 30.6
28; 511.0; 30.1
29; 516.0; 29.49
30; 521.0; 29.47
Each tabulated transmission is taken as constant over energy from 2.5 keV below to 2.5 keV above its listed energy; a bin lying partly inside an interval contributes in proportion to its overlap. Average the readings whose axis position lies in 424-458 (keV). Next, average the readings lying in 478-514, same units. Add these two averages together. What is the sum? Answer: 58.4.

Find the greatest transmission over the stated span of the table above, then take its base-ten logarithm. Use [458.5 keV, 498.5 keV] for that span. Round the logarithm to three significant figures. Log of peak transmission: 1.51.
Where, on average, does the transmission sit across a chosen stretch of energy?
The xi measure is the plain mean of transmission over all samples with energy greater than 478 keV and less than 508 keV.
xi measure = 30.9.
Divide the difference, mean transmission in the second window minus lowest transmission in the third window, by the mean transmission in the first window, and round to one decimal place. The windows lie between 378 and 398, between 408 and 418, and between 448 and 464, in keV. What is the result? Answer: -0.3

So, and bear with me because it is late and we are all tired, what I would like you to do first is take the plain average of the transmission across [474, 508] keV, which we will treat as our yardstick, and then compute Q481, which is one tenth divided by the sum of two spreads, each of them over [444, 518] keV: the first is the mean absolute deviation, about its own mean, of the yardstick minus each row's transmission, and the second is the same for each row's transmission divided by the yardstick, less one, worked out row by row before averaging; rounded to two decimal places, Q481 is 0.13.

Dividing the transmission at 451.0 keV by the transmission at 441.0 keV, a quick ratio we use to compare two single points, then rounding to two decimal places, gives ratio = 1.03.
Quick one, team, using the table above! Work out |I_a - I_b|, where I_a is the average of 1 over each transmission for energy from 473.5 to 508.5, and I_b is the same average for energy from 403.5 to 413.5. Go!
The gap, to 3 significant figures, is 0.0104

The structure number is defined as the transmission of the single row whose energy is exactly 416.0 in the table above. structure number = 21.06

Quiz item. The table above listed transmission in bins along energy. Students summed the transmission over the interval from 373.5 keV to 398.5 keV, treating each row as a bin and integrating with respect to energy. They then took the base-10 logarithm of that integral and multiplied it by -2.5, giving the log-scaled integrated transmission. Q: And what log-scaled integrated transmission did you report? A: -7.10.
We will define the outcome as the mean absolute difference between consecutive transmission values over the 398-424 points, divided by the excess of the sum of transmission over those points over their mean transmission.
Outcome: 0.014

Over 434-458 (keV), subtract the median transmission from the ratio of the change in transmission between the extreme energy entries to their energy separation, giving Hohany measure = -30.0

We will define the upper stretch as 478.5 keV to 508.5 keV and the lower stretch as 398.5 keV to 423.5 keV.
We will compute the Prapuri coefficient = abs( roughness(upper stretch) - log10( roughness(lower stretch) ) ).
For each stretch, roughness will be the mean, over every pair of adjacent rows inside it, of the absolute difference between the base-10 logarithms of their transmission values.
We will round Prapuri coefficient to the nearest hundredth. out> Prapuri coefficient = 1.63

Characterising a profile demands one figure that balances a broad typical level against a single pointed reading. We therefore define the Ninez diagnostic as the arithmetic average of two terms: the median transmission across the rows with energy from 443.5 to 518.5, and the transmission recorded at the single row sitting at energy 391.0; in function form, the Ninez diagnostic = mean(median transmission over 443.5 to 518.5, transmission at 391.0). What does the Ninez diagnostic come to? 29.5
